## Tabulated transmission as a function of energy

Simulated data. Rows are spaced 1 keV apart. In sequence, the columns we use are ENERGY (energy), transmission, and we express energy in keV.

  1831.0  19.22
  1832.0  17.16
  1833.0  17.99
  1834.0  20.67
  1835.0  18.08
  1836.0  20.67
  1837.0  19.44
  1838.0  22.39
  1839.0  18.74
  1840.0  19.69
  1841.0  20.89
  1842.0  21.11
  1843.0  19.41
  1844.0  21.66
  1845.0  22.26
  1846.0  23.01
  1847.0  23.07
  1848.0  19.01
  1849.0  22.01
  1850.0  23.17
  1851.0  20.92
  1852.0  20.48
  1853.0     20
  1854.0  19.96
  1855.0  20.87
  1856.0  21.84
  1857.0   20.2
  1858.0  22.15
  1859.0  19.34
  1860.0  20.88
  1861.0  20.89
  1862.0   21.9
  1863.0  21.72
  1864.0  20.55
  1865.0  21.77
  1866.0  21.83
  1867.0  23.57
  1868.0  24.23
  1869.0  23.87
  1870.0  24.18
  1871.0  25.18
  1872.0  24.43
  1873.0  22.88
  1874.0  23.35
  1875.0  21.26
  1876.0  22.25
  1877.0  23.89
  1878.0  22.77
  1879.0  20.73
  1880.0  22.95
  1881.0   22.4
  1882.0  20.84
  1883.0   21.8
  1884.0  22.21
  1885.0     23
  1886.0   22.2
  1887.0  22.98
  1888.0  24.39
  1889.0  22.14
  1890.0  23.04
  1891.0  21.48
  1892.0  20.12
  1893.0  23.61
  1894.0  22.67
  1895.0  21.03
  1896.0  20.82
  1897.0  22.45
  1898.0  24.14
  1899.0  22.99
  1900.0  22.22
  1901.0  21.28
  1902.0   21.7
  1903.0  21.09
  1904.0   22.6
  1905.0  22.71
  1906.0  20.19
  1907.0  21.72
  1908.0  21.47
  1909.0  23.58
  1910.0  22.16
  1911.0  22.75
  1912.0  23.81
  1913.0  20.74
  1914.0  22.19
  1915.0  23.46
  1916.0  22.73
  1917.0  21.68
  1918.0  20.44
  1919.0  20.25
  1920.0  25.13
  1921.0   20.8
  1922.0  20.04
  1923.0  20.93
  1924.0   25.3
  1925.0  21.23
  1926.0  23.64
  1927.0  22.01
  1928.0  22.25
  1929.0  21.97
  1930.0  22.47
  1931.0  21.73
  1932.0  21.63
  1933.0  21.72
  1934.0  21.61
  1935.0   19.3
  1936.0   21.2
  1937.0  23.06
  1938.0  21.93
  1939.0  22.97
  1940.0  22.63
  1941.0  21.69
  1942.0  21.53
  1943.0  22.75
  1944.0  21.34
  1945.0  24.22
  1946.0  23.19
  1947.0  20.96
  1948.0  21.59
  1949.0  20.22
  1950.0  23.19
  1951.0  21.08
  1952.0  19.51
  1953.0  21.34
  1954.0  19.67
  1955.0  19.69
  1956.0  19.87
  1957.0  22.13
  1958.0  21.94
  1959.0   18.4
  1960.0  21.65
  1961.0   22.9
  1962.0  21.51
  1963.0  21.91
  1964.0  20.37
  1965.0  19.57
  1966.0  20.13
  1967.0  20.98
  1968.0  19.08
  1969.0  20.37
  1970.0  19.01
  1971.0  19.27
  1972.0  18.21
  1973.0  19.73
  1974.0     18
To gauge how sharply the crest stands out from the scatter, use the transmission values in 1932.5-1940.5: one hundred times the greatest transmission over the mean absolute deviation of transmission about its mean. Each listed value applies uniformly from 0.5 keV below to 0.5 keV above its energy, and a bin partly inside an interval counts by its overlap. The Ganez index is 2729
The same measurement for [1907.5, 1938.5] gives 2447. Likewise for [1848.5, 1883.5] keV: 2117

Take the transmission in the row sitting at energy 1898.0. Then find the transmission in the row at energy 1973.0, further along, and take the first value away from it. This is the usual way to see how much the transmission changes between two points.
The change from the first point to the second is -4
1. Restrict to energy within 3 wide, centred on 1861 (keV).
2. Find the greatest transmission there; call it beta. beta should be 21.9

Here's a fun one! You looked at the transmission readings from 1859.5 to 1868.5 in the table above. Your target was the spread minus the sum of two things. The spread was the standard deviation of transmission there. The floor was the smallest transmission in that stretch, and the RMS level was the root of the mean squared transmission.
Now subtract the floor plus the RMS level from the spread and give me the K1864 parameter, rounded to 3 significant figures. -41.3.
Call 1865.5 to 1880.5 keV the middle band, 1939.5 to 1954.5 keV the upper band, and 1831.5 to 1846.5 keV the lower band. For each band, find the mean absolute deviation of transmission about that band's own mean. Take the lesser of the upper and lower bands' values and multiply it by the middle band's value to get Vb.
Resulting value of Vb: 1.02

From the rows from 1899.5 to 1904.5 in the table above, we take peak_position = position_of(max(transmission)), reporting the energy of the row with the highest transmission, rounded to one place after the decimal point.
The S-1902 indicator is 1904.0 keV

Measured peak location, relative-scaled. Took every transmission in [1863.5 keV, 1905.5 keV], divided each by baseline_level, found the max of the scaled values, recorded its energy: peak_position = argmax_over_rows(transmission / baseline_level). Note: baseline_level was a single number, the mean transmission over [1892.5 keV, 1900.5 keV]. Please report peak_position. 1871.0 keV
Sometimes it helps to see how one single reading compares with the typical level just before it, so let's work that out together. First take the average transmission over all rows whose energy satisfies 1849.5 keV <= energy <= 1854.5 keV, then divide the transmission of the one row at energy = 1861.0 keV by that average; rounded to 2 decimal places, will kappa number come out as 1.00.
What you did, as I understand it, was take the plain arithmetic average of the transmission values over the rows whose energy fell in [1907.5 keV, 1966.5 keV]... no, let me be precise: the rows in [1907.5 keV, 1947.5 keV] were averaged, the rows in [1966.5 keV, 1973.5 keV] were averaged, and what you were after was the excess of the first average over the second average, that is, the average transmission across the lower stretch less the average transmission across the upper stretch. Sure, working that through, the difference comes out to 2.6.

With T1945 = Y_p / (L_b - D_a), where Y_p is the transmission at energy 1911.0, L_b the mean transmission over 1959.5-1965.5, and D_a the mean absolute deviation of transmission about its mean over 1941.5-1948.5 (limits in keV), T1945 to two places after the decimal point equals 1.12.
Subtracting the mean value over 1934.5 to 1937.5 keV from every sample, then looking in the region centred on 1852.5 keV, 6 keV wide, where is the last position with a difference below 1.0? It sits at 1855.0 keV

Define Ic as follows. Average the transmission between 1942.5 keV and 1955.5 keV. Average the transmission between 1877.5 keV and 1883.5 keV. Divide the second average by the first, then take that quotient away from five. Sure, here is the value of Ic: 3.98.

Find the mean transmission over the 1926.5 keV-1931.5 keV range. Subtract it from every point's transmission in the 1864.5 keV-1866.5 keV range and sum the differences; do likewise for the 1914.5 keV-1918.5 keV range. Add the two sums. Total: -0.6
